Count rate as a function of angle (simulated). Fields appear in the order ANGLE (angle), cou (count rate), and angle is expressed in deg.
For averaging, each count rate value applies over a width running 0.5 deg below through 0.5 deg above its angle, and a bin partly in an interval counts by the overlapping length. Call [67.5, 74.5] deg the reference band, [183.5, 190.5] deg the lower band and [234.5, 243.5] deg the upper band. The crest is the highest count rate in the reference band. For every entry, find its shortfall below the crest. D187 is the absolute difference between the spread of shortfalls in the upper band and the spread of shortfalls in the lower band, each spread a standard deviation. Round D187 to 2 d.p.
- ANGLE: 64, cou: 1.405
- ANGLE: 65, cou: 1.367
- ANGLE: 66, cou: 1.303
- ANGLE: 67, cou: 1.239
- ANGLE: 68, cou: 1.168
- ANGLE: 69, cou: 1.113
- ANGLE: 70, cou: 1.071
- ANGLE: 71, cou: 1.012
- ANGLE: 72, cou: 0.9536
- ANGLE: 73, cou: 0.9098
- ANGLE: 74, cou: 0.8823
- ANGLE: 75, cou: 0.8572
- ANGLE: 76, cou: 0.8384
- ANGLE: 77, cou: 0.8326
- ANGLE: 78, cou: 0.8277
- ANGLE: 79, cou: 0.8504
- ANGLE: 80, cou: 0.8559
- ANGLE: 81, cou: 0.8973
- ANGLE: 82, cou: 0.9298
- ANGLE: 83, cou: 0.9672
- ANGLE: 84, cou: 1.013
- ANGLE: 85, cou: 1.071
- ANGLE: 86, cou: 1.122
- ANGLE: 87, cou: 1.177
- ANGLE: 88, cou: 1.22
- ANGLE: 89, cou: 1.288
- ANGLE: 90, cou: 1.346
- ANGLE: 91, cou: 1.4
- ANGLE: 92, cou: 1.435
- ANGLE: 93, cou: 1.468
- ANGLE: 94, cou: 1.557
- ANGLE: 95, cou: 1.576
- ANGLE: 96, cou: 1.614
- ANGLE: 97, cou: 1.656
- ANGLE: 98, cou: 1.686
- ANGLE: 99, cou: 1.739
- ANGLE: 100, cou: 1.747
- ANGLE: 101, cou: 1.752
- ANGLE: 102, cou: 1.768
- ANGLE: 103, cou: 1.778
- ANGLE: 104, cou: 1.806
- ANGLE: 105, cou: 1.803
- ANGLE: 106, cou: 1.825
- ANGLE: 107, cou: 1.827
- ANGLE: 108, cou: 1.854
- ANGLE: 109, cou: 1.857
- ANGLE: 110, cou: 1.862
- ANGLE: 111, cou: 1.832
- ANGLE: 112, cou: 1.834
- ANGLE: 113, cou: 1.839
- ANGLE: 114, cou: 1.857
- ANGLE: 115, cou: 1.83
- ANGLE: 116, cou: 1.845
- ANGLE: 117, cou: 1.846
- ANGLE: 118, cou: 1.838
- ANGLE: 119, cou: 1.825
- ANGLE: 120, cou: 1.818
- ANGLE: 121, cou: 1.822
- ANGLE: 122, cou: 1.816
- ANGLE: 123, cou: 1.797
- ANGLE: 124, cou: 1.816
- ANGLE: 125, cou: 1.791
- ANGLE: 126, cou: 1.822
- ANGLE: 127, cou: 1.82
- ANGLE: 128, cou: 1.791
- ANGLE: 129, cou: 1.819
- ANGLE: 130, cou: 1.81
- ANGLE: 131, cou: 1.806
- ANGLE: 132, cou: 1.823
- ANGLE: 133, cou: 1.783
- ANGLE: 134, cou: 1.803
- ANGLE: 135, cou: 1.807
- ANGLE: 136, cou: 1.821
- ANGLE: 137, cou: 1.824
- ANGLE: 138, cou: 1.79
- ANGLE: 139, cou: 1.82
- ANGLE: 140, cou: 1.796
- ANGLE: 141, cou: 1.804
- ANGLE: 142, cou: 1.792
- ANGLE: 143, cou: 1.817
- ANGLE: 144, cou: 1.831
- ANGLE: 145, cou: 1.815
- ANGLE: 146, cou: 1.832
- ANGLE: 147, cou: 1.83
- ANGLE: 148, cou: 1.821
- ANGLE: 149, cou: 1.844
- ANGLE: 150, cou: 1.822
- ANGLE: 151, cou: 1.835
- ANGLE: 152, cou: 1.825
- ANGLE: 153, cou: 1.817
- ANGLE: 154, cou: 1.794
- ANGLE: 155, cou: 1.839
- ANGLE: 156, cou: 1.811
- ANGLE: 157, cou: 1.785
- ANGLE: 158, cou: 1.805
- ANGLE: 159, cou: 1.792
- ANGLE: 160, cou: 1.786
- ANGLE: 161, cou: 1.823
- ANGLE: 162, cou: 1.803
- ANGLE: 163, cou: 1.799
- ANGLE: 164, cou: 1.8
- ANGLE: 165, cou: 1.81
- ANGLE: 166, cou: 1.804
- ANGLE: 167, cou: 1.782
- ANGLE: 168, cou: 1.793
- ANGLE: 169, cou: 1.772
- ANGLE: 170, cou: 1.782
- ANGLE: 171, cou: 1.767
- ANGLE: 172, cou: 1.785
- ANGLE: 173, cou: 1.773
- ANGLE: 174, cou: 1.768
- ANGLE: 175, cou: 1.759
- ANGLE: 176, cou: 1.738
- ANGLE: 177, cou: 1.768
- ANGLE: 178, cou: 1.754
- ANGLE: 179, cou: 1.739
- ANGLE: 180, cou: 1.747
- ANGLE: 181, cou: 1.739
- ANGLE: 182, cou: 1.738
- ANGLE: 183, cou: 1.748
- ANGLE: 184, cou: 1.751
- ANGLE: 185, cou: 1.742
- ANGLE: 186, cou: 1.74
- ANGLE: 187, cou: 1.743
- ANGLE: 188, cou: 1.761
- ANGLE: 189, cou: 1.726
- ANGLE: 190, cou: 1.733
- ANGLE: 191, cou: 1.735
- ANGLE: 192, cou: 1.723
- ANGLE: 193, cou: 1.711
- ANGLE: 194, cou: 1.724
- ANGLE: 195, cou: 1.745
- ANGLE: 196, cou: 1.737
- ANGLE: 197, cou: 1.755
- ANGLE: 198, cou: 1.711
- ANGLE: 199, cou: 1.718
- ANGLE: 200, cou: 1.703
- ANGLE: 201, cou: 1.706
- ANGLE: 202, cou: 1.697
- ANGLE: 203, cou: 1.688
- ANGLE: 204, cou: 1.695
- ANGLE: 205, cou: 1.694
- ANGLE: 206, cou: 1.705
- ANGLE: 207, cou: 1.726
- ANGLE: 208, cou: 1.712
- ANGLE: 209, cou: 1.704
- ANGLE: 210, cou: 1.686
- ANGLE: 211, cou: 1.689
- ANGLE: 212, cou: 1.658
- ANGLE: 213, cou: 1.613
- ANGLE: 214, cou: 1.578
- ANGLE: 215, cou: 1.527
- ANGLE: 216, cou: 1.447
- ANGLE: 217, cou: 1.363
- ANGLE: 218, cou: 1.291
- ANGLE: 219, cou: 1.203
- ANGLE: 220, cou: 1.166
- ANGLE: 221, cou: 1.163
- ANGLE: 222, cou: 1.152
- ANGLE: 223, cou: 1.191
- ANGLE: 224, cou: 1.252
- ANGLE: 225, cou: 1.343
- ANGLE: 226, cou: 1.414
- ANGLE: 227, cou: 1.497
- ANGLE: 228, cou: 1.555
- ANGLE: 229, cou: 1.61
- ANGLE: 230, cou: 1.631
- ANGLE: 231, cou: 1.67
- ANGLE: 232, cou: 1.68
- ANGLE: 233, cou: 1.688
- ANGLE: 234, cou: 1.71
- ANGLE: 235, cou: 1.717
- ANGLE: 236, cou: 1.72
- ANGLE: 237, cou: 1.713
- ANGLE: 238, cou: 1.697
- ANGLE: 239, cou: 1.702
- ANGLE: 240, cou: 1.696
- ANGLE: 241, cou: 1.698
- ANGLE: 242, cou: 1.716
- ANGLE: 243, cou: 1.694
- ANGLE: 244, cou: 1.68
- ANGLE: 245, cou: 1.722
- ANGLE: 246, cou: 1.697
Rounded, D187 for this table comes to 0.00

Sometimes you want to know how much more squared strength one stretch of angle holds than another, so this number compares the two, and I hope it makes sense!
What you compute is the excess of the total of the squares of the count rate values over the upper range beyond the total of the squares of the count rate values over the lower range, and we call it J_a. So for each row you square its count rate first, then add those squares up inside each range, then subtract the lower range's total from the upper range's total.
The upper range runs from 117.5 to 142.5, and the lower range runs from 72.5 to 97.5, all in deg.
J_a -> 47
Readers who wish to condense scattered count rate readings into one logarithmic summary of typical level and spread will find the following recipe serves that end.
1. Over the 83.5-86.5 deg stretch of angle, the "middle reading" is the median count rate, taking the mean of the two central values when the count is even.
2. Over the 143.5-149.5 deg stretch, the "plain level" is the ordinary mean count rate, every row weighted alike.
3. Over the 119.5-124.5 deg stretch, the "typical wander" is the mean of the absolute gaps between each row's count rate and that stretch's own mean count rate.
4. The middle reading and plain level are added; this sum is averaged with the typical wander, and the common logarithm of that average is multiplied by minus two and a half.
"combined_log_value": -0.41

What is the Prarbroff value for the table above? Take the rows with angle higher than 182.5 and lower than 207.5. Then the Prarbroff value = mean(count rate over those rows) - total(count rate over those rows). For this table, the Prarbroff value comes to -41.4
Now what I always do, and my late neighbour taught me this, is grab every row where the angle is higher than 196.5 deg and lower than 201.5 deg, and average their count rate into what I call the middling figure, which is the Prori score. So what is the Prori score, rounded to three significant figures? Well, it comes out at 1.72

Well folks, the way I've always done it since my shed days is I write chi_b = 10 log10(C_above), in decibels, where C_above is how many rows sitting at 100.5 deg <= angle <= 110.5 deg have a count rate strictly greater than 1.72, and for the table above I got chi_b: 10.0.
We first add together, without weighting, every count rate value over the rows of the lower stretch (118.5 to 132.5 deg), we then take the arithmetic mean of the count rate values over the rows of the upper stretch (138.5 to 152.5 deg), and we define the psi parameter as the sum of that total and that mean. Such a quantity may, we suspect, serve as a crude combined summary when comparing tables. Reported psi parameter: 27.2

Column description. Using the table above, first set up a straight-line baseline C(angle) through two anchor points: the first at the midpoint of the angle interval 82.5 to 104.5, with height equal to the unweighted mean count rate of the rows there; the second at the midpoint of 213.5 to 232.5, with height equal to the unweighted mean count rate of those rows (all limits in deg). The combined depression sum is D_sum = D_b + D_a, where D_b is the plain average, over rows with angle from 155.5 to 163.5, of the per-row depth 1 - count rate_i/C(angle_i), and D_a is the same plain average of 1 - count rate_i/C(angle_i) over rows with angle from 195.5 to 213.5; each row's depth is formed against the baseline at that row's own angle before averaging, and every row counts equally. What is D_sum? -0.456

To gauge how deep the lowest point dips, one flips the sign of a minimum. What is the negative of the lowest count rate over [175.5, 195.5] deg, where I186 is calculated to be -1.71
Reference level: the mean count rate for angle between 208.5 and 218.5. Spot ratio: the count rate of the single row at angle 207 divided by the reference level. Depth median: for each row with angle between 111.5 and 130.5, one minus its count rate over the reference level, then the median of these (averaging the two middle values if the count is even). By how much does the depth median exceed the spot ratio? -1.28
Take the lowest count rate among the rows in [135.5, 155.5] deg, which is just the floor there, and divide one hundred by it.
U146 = 56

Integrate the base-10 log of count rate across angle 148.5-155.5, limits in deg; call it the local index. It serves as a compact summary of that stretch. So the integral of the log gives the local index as 1.8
